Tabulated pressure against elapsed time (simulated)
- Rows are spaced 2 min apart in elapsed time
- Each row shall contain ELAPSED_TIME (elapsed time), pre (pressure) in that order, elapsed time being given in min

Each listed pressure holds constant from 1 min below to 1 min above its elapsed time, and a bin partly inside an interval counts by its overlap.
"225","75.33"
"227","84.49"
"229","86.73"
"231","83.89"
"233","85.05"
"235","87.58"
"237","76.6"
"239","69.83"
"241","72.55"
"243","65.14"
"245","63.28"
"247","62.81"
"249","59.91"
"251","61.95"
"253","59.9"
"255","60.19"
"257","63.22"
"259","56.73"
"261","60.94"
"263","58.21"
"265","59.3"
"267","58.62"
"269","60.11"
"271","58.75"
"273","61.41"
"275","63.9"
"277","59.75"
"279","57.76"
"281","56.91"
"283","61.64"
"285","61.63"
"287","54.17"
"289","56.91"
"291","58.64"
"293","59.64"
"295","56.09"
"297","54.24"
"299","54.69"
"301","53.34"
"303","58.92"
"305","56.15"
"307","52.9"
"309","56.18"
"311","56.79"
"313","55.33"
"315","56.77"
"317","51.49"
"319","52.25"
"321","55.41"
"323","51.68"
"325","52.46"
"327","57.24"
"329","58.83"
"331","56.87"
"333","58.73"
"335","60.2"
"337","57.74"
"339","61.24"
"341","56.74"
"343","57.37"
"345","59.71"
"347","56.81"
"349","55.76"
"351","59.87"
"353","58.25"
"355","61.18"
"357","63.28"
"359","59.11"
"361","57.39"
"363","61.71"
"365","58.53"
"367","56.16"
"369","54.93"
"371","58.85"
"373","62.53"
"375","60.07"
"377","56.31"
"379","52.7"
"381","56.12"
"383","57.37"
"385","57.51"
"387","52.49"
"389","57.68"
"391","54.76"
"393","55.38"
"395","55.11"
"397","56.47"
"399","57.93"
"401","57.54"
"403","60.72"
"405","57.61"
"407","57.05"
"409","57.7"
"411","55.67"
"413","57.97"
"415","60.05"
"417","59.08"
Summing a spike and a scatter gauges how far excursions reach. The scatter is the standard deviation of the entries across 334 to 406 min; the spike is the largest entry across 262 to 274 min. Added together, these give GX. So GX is 63.9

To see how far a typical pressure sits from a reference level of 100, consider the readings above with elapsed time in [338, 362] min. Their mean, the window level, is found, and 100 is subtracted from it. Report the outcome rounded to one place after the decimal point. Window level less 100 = -41.1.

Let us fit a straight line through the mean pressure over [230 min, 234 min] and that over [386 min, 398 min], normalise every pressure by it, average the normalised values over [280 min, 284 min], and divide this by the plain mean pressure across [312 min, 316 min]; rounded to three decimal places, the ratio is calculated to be 0.014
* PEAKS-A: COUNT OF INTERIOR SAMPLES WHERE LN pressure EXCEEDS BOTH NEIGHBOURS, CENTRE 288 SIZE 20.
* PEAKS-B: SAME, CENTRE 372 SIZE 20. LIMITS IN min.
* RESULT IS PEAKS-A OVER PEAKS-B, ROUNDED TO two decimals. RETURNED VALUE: 2.00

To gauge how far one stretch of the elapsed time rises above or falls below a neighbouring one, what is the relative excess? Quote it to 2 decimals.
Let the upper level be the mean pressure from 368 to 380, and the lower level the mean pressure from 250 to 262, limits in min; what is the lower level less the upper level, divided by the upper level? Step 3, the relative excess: 0.05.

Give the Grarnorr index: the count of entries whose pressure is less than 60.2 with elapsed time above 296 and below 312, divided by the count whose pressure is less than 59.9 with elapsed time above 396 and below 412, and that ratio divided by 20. 0.06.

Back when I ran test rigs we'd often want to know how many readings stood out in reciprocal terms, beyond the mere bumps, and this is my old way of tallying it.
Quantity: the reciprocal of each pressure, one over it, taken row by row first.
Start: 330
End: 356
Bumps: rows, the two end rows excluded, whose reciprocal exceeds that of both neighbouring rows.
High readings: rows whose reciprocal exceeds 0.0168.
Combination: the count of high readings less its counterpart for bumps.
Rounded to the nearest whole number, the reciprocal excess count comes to 4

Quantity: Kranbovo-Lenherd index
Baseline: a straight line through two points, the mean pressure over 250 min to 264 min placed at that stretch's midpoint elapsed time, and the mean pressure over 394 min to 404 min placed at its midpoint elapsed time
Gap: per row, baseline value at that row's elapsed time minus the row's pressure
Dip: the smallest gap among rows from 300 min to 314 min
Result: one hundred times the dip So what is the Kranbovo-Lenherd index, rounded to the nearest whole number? 40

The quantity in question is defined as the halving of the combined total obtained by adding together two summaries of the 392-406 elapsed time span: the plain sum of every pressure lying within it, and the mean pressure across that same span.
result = 229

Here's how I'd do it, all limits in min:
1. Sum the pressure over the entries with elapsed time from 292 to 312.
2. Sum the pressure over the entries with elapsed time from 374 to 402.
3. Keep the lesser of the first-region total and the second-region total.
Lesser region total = 559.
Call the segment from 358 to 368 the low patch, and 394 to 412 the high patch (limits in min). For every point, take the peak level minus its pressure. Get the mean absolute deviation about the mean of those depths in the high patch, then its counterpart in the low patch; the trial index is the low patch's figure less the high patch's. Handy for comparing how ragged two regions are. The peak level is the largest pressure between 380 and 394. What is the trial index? 0.4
